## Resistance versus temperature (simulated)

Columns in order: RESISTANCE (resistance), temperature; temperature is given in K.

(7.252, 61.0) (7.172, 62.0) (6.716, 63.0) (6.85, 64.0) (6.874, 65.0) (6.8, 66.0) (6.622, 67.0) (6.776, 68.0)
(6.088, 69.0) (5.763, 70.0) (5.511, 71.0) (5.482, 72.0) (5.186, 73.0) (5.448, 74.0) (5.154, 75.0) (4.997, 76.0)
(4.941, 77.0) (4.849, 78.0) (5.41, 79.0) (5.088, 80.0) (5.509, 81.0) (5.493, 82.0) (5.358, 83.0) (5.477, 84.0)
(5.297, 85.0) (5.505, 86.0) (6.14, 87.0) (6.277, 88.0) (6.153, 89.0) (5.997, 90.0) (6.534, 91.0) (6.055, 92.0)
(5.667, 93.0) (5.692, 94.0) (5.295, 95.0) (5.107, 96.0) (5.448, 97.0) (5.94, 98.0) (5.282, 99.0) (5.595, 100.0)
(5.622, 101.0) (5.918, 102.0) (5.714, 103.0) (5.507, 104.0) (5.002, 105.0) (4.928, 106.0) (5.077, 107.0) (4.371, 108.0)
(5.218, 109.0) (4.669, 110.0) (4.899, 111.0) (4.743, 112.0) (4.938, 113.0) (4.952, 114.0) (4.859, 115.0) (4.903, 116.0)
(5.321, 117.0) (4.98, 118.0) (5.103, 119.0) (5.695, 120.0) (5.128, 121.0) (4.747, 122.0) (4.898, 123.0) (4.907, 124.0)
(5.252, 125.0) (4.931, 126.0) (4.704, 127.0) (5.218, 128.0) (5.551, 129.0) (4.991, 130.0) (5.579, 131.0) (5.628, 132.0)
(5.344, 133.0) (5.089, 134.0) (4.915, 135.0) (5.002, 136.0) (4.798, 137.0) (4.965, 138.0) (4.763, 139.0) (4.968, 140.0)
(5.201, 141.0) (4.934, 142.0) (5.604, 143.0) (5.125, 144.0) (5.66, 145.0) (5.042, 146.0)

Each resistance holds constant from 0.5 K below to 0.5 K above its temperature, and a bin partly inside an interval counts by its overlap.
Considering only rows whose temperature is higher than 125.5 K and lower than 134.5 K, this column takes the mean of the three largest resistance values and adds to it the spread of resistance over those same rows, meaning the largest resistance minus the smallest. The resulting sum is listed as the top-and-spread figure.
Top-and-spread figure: 6.5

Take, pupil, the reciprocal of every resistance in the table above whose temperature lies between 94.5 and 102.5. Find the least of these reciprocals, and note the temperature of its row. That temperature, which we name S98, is 98.0 K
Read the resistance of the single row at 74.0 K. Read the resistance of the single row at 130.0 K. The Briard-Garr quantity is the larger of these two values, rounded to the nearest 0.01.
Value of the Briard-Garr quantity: 5.45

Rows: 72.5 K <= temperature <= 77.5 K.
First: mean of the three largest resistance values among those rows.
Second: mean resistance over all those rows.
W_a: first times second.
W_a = 27.1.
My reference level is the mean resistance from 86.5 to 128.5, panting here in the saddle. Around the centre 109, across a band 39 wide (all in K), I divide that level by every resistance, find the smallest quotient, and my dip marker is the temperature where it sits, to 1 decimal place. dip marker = 91.0 K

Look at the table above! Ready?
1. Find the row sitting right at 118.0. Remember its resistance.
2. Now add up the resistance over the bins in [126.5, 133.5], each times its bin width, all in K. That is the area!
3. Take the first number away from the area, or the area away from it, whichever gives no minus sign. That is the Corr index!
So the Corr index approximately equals 32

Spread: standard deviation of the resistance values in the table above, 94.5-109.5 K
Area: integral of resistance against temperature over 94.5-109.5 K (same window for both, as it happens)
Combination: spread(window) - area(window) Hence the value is -79.6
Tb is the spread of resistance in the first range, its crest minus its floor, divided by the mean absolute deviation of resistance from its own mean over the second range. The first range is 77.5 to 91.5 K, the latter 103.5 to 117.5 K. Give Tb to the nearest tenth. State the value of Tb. 8.8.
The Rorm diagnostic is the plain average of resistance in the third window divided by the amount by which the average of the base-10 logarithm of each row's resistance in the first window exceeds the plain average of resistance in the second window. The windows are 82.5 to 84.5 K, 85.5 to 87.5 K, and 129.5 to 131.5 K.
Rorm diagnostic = -1.04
